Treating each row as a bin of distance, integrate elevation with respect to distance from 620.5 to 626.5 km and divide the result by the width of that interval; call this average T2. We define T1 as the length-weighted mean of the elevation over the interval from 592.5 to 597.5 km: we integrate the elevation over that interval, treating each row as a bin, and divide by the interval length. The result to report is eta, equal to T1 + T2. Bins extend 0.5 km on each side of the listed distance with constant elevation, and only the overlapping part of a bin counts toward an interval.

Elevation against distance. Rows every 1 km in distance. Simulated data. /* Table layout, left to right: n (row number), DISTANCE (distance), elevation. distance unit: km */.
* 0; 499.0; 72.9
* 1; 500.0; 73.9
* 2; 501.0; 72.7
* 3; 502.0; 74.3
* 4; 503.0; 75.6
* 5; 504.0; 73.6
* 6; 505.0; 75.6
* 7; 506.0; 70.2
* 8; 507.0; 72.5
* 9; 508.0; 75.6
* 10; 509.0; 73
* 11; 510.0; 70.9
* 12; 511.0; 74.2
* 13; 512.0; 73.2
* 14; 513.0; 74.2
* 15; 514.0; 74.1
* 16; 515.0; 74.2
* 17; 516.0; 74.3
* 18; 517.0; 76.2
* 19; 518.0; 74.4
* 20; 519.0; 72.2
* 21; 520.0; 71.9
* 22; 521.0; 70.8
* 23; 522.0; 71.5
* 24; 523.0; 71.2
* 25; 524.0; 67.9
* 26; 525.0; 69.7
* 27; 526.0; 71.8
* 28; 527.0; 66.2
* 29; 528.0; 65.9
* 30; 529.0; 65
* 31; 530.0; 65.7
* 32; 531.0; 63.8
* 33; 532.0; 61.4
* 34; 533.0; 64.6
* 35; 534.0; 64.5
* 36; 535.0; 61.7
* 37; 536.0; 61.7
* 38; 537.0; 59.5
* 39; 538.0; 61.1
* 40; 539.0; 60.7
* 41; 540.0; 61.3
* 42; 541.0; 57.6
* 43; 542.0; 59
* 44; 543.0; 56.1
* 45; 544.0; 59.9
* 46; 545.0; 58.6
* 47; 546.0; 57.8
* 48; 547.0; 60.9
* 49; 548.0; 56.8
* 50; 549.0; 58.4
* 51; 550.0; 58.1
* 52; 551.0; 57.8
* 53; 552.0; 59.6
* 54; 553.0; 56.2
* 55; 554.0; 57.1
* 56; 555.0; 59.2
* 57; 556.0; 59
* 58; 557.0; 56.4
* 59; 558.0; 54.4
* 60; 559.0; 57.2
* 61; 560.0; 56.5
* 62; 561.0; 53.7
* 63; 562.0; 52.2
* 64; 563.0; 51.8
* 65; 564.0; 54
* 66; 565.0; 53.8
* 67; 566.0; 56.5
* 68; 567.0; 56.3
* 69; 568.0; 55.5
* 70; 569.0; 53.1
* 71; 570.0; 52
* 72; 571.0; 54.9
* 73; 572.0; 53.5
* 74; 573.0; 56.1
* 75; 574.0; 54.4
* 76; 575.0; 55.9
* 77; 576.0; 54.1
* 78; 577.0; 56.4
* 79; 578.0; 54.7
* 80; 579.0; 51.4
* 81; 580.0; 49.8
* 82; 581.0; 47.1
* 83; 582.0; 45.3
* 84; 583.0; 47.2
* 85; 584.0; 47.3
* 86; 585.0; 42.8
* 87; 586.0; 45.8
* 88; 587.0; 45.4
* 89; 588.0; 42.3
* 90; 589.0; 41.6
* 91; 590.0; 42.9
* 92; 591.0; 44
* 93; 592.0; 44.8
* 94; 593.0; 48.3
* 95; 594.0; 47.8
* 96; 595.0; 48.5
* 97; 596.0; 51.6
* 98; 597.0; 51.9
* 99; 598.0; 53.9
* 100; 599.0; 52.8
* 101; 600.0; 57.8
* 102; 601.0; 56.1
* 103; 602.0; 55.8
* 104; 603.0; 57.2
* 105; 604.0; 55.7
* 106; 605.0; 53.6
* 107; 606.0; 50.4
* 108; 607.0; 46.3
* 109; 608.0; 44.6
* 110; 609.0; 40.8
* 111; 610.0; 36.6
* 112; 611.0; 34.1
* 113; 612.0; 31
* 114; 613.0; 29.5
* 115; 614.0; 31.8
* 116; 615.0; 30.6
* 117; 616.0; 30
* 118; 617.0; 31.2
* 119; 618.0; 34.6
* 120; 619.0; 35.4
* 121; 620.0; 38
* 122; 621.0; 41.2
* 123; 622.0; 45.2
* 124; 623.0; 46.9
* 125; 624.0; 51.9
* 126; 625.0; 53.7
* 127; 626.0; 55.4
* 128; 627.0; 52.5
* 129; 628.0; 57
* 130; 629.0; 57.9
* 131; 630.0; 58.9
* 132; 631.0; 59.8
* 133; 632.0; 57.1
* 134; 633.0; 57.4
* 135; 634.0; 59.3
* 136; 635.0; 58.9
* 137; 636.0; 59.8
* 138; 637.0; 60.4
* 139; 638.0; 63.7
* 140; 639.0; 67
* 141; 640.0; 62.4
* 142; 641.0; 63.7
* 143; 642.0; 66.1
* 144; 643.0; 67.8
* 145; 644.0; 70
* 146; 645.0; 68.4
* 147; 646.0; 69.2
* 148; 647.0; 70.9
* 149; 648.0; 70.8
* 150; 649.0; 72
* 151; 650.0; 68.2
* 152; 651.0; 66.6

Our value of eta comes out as 99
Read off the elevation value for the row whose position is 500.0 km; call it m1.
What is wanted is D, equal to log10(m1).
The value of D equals 1.87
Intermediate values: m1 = 73.9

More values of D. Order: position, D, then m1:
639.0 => 1.83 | 67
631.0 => 1.78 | 59.8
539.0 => 1.78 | 60.7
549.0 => 1.77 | 58.4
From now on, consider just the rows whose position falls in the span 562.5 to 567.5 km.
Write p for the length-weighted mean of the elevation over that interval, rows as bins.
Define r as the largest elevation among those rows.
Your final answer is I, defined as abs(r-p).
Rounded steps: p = 54.5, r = 56.5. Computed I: 2.0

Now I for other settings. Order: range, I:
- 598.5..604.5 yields 1.9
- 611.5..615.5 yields 1.1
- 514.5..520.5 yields 2.3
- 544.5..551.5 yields 2.6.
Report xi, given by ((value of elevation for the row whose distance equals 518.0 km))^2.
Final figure 5535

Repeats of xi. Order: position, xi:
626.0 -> 3069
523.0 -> 5069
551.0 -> 3341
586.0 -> 2098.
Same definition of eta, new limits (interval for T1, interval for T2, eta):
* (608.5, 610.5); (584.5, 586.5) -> 83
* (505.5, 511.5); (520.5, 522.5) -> 144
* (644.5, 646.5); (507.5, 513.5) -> 142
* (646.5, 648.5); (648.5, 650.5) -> 141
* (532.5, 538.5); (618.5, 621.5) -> 100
